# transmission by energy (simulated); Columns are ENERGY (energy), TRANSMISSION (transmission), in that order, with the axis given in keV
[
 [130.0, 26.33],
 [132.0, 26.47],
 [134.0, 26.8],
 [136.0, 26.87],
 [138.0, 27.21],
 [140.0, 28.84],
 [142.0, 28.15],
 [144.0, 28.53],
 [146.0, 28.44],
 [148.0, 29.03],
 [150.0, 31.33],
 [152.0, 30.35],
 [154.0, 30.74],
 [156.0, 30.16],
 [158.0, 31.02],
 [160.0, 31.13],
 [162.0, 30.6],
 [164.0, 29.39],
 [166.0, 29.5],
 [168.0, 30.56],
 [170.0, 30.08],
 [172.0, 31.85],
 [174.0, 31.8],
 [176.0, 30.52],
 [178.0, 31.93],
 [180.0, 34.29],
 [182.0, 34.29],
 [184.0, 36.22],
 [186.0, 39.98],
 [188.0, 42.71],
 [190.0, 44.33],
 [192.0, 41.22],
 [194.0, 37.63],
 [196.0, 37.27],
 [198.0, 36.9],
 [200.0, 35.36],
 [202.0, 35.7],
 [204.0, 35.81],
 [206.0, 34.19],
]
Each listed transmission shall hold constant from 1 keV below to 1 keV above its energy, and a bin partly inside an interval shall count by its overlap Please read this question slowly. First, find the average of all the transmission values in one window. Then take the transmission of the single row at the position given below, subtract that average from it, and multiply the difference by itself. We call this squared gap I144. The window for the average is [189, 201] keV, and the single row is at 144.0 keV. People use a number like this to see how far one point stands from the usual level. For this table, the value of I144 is 105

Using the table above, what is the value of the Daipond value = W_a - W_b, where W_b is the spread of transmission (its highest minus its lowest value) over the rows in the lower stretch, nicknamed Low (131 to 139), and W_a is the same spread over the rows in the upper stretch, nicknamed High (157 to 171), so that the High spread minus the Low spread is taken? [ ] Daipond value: 1.0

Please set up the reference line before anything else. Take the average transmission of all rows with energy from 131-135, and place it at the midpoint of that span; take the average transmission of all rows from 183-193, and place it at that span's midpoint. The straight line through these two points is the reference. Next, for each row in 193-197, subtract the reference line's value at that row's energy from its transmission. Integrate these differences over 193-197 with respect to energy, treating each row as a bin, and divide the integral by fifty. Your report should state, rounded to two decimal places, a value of -0.42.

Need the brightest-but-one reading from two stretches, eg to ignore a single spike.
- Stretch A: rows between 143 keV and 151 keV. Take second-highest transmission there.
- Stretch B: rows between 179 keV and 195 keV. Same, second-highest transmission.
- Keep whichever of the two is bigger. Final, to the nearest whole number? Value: 43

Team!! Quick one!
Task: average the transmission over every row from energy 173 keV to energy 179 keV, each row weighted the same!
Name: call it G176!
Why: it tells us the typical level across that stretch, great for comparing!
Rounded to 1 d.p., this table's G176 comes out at 31.4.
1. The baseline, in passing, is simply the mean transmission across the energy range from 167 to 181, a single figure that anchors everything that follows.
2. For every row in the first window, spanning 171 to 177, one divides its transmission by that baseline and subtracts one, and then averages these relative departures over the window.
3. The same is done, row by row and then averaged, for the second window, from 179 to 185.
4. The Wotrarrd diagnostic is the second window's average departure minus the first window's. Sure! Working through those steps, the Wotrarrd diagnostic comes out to 0.11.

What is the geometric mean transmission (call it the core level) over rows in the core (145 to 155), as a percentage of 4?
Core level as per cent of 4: 749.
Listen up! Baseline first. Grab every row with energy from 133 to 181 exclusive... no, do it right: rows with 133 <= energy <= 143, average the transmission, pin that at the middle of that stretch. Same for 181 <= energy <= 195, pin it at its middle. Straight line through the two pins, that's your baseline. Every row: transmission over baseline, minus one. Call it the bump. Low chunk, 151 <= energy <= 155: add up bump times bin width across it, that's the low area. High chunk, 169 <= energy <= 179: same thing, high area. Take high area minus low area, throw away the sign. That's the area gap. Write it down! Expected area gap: 1.3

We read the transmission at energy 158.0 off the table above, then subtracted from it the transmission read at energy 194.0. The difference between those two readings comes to -6.6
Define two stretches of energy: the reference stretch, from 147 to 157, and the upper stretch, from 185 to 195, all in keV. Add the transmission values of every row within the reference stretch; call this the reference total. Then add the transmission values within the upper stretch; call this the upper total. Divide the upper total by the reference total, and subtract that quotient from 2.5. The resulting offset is 1.1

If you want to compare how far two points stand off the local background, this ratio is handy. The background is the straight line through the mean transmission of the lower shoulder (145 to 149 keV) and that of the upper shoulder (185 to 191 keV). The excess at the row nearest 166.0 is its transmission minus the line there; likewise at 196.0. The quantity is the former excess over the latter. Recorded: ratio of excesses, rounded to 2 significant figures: 0.72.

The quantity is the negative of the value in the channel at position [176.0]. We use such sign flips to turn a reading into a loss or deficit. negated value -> -31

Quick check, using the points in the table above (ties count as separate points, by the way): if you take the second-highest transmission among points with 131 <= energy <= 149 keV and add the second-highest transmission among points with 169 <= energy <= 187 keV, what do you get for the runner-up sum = 65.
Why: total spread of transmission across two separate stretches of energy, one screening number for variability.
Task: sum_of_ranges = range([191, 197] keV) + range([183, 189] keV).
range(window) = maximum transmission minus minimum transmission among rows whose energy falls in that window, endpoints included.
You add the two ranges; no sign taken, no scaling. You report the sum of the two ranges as 10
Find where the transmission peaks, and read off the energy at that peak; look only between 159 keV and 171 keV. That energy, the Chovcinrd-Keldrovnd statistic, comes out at 160.0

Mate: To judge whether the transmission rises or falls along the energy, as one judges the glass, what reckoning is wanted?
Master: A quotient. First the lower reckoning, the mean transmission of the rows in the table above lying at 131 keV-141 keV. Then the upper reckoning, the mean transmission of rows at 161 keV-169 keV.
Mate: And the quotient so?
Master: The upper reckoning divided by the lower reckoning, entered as 1.10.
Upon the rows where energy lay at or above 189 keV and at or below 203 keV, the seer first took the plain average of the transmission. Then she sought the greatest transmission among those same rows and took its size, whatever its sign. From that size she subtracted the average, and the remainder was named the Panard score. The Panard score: 6.0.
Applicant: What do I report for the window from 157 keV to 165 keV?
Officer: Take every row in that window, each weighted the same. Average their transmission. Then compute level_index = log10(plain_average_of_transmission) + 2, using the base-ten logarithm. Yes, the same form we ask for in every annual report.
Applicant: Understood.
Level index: 3.48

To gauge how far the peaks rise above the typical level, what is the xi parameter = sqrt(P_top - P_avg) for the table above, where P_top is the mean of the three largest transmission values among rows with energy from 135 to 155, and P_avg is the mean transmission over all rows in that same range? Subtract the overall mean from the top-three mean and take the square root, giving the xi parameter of 1.4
